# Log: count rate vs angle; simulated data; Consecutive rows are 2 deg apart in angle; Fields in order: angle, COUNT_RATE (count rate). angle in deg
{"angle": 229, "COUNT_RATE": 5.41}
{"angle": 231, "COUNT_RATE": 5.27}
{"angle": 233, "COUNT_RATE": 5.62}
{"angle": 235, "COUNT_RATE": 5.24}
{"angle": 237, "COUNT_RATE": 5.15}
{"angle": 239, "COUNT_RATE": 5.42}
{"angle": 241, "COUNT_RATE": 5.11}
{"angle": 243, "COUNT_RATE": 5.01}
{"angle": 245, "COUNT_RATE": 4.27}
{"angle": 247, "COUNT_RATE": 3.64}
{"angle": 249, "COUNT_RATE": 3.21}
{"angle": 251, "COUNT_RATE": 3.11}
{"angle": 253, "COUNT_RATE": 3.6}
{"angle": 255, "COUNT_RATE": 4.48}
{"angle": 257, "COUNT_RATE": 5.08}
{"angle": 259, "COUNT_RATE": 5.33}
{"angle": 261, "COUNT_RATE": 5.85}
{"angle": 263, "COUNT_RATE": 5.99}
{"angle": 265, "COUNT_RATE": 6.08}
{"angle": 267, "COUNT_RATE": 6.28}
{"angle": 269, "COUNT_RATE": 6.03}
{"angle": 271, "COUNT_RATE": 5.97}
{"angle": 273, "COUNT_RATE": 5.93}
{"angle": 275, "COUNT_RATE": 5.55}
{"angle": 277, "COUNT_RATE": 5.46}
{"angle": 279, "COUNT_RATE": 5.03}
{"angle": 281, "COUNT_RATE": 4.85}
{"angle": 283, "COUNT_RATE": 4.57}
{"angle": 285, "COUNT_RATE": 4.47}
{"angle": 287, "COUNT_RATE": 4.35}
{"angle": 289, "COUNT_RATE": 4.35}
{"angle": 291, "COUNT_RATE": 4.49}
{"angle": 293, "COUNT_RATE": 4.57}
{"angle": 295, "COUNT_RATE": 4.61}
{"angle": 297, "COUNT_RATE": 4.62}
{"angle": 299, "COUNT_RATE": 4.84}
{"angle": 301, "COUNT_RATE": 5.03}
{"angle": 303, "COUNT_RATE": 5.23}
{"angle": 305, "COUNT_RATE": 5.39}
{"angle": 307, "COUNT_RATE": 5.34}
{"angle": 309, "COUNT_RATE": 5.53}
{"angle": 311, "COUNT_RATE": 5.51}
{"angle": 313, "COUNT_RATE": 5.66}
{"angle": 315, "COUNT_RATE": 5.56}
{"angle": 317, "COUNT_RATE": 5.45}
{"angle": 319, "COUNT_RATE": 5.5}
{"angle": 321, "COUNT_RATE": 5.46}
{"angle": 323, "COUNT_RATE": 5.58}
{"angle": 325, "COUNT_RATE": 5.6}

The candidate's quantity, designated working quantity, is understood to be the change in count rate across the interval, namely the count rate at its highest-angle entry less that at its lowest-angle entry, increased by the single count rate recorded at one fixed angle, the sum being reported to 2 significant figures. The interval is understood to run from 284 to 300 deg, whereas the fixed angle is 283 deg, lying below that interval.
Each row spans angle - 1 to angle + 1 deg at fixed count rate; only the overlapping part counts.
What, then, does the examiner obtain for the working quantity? 4.9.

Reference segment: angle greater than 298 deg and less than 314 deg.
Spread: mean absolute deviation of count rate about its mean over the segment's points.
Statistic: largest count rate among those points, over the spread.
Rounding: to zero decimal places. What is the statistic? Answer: 27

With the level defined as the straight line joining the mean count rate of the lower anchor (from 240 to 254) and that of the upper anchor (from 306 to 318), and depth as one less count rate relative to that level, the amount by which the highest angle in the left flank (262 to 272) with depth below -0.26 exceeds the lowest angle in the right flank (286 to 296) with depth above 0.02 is -16 deg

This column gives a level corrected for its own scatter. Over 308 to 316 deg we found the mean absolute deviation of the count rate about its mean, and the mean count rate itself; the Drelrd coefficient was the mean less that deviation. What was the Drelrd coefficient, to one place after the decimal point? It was 5.5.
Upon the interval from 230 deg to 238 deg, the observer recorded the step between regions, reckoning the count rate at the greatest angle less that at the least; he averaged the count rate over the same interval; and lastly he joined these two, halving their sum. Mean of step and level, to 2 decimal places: 2.60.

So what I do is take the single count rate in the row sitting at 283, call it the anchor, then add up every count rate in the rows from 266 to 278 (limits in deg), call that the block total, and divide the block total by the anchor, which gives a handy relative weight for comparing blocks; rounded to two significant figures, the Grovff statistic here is 7.7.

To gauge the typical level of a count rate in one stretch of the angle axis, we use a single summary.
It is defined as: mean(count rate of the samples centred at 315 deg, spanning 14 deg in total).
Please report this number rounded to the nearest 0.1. 5.5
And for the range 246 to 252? 3.3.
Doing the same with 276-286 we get 4.9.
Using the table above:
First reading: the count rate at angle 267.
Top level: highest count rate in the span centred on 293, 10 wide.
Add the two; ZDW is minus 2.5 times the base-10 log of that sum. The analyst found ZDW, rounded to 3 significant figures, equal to -2.59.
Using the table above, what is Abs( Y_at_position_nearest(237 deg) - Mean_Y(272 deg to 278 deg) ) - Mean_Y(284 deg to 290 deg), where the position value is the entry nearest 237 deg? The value -3.9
